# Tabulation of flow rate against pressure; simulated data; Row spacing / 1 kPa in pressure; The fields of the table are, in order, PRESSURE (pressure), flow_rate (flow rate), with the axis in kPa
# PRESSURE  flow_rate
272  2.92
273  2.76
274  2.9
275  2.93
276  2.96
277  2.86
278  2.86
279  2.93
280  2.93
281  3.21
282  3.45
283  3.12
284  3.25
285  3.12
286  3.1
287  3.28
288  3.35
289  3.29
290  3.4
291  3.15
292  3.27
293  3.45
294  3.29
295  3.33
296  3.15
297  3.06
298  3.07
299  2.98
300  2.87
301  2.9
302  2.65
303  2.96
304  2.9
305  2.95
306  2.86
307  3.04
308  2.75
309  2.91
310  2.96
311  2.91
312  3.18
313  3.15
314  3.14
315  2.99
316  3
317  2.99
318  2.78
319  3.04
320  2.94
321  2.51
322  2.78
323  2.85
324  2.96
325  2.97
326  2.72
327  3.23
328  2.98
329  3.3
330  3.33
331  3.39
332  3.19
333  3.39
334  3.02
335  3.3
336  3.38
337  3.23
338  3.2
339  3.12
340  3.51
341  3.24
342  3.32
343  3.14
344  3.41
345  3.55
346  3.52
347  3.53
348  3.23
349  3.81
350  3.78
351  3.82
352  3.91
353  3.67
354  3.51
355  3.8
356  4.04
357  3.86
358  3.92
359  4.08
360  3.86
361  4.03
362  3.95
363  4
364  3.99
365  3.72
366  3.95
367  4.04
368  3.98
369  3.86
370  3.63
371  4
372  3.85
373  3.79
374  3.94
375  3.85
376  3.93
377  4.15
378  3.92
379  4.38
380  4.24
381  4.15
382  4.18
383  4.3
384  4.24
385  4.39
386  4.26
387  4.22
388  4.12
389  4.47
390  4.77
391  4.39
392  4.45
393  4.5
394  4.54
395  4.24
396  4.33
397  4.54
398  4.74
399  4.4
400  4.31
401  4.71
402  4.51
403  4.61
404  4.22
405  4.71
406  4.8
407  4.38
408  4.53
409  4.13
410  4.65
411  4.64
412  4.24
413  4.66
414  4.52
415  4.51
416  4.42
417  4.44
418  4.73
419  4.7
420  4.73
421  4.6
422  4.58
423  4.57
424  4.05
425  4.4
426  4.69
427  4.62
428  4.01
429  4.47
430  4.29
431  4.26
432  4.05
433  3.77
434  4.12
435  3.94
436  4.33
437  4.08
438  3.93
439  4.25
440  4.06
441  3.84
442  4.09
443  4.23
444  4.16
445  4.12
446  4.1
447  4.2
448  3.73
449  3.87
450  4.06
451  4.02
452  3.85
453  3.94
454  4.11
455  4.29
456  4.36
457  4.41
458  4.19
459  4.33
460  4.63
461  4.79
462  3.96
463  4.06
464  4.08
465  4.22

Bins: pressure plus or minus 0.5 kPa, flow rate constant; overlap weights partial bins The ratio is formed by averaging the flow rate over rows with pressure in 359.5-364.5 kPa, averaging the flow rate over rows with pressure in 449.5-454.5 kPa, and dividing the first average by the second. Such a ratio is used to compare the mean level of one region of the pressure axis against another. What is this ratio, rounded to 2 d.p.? 0.99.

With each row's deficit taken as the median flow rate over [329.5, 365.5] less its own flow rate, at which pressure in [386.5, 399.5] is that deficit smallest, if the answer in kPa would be 390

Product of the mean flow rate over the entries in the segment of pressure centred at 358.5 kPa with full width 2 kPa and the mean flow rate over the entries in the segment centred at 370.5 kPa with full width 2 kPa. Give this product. 15.3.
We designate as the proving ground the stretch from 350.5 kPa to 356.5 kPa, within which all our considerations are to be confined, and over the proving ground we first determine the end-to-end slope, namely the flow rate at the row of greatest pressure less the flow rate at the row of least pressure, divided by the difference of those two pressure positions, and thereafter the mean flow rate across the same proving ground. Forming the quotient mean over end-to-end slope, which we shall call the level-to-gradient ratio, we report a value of 86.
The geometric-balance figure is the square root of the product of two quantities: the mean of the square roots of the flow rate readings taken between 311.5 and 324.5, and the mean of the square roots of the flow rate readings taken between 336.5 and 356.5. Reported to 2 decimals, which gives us 1.79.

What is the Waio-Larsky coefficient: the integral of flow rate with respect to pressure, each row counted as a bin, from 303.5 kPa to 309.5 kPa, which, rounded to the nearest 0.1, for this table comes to 17.4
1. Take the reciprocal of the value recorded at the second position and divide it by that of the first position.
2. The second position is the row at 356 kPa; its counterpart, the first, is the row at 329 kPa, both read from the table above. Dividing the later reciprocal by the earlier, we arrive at 0.82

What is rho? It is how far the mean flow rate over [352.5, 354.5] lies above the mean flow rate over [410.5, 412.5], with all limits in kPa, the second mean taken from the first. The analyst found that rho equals -0.85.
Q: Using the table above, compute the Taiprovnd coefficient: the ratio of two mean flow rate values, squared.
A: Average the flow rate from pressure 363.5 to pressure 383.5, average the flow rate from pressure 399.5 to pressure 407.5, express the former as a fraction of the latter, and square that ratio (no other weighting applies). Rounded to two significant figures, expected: 0.78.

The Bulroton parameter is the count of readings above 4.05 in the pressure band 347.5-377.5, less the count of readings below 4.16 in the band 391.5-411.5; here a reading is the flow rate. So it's 1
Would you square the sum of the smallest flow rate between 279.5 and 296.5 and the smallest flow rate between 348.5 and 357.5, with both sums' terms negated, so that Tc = 41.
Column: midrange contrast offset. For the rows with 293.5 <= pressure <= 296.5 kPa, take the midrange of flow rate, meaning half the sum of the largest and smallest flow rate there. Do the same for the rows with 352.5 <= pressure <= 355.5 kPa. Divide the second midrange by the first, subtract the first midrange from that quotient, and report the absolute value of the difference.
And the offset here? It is 2.1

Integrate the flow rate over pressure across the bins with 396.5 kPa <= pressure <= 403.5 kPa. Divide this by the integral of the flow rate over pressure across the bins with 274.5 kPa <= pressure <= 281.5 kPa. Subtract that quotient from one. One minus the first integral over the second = -0.54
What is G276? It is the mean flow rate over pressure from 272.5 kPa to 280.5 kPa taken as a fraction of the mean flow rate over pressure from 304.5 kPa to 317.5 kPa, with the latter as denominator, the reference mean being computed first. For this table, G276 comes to 0.97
